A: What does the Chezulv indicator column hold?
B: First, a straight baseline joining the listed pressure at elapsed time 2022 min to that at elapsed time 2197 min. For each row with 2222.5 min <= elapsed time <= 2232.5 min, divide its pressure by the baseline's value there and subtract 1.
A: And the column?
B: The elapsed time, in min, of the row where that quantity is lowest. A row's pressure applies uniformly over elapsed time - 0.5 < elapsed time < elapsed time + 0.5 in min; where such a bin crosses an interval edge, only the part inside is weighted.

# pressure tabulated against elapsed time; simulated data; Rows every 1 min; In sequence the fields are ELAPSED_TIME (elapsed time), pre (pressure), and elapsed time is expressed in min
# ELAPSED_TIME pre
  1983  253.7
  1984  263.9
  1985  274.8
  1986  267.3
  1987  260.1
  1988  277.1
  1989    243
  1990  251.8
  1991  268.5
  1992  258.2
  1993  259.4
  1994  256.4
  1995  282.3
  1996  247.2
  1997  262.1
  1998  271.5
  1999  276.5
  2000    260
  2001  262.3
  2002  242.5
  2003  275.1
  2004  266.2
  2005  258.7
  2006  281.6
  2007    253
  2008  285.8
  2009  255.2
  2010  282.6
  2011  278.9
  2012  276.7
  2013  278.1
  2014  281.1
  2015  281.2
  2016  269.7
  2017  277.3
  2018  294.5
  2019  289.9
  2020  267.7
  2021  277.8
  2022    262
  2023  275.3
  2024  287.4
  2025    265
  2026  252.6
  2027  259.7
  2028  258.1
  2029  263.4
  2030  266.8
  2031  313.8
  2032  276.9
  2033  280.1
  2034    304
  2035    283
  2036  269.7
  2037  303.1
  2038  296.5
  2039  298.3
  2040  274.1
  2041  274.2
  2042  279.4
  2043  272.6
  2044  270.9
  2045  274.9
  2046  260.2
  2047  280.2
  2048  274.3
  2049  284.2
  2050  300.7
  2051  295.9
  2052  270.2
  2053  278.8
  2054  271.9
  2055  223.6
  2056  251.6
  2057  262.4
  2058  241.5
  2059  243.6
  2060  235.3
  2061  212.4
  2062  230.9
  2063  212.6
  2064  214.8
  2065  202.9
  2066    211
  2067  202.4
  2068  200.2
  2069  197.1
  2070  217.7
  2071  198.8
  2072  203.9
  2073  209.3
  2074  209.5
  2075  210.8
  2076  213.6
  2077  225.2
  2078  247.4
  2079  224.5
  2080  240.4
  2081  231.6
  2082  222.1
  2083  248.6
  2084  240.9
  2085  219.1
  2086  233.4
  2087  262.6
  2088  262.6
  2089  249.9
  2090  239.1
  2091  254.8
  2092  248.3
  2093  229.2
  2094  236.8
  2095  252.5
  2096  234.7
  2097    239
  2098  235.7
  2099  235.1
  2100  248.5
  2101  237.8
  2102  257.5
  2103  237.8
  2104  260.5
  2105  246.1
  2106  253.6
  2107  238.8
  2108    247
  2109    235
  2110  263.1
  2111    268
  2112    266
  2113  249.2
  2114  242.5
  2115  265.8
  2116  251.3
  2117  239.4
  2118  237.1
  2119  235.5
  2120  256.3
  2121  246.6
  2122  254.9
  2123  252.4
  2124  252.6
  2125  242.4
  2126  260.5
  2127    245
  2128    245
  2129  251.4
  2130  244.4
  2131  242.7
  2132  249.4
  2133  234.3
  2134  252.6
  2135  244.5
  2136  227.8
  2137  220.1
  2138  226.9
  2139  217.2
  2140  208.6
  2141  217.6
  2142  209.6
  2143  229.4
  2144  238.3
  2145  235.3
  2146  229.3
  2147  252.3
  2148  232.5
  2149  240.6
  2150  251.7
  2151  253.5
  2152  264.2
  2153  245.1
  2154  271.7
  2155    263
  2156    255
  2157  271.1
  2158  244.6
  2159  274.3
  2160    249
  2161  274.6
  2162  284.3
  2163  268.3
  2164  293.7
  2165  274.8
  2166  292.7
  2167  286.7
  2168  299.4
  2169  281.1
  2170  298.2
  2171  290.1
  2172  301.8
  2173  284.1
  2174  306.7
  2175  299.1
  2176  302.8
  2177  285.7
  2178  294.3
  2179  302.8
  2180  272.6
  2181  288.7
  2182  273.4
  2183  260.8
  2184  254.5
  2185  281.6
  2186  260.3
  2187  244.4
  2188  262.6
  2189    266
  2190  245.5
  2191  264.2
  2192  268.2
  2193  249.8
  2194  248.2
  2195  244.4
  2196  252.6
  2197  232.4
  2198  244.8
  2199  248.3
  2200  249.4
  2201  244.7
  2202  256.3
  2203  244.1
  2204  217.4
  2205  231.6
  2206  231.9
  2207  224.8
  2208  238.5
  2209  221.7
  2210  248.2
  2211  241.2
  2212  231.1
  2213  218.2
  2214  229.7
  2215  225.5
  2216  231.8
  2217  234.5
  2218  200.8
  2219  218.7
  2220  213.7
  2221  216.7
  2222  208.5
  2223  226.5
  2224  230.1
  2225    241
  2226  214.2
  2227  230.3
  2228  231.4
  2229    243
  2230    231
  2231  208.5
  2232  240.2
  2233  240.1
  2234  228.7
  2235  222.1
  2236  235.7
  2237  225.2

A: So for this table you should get 2231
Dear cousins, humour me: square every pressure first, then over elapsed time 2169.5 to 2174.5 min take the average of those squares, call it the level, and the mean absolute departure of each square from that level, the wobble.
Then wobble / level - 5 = -4.95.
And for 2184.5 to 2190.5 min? -4.92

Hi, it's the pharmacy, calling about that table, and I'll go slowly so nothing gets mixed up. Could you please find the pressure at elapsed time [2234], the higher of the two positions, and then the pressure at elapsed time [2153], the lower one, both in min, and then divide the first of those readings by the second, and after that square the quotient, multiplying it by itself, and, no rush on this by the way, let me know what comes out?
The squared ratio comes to 0.87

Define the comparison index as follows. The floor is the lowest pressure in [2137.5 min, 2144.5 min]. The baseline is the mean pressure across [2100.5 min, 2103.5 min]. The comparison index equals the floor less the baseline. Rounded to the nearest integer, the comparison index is -36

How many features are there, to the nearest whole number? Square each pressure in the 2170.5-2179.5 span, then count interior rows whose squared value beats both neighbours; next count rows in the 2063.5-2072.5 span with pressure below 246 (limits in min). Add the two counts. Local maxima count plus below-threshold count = 12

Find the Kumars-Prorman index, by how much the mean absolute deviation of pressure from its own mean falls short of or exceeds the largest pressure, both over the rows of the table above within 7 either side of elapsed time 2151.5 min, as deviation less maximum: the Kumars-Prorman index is -261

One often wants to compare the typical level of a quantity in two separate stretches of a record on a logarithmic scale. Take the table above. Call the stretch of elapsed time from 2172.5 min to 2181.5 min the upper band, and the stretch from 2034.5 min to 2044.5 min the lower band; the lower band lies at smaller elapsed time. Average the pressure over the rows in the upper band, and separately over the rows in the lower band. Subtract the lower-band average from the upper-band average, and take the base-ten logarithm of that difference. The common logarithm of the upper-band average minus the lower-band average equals 1.0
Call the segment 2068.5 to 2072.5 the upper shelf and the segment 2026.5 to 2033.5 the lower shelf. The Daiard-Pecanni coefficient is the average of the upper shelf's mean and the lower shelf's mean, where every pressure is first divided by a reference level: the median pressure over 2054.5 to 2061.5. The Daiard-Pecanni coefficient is 0.99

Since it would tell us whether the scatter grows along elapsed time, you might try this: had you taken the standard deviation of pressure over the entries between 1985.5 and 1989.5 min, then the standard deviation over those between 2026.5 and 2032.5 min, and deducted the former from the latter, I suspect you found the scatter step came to 7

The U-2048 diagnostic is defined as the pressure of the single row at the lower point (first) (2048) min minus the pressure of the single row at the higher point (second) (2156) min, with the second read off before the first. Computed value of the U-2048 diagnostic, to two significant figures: 19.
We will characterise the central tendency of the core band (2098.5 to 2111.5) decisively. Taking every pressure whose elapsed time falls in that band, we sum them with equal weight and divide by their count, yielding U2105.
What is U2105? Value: 248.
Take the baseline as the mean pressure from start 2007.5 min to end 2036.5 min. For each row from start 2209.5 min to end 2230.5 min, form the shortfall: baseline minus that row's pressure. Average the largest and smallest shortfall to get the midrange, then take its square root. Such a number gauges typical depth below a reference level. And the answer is 7.2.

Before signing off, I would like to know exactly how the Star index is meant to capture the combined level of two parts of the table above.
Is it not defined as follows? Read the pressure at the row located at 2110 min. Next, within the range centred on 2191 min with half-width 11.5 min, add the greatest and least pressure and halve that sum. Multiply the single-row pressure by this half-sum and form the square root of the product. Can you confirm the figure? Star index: 262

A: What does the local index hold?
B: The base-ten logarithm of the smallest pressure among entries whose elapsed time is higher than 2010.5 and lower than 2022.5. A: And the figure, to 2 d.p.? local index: 2.42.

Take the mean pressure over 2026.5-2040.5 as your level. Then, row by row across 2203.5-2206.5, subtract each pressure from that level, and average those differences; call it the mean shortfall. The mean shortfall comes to 55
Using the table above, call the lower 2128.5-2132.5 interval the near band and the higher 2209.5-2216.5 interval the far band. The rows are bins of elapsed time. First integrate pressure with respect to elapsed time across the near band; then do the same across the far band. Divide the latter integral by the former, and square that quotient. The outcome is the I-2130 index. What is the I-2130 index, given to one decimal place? 2.7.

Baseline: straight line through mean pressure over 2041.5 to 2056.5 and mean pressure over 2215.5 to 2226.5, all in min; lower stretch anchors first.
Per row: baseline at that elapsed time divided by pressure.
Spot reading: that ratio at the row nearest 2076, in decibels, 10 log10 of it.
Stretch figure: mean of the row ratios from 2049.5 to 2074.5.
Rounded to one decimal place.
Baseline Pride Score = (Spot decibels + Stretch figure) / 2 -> 1.1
